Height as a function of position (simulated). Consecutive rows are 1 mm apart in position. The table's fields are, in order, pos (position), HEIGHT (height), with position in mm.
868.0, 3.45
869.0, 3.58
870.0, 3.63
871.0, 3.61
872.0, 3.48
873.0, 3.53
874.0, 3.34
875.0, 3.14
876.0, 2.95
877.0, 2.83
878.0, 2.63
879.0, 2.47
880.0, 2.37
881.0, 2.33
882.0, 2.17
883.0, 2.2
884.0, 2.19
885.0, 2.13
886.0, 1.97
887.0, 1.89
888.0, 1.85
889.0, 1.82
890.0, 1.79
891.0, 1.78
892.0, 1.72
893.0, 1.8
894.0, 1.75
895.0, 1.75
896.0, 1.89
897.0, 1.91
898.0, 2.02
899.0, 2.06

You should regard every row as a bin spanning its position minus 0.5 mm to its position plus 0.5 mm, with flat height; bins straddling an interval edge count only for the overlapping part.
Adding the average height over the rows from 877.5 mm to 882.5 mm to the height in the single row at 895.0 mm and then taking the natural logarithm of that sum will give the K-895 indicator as 1.4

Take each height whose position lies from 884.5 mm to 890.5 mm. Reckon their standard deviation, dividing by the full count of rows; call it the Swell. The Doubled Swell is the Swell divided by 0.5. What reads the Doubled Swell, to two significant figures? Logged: 0.23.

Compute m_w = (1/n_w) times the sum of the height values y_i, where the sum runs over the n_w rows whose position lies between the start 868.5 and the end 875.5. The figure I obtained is 3.47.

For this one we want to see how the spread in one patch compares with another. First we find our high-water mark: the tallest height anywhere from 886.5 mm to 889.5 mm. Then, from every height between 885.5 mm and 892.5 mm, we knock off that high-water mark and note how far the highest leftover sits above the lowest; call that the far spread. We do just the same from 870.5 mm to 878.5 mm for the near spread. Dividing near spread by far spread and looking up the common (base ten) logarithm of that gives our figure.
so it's 0.6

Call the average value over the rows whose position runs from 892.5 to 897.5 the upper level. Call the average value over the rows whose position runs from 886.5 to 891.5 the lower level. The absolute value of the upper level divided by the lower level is 1.0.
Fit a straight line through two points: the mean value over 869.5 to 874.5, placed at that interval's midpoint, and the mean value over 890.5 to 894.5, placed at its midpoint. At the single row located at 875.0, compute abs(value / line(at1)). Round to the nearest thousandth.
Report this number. 0.963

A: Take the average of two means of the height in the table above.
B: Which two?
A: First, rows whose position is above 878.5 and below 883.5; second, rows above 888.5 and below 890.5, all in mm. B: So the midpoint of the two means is 2.1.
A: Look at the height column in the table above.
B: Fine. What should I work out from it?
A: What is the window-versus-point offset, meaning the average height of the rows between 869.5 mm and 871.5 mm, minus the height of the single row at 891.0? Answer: 1.8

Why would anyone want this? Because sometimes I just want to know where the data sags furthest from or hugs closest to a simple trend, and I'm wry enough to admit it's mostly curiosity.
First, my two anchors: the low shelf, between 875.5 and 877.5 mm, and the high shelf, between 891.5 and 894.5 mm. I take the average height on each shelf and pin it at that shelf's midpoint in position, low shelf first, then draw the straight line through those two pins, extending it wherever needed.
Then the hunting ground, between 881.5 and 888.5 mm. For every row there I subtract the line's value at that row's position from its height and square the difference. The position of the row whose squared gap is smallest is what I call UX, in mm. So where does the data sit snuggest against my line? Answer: 885.0 mm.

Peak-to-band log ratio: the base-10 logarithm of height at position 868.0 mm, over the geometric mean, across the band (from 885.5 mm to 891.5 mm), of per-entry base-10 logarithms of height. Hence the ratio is 2.0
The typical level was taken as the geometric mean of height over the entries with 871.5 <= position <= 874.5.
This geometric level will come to 3.4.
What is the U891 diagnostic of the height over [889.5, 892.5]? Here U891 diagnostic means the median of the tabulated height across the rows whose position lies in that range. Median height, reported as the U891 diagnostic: 1.8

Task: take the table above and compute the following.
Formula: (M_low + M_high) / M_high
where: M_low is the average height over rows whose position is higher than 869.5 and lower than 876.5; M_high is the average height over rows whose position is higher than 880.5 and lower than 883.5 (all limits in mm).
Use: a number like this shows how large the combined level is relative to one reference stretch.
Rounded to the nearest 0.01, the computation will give 2.51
